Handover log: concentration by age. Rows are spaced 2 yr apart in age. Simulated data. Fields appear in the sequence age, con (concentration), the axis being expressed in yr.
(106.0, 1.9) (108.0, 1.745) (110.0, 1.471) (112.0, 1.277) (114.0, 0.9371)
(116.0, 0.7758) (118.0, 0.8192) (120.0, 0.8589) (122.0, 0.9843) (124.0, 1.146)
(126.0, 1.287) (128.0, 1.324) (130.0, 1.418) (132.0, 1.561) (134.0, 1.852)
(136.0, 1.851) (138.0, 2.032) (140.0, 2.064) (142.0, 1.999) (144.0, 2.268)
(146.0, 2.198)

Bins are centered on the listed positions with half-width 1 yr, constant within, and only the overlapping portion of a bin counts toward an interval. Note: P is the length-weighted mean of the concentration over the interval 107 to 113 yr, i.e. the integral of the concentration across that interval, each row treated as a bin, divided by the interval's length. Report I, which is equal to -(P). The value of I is -1.5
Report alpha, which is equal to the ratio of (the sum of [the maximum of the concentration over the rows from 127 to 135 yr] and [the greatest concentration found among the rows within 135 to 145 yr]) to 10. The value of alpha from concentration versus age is 0.41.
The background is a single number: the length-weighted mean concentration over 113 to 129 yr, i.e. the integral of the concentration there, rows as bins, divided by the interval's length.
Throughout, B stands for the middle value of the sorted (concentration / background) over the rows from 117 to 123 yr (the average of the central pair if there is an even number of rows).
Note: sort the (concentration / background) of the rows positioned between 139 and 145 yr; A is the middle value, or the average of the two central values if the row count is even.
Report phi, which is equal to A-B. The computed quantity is 1.2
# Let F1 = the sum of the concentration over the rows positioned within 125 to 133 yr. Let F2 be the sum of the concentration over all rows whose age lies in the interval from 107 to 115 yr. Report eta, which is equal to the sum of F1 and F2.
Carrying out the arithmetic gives 11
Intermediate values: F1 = 5.6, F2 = 5.4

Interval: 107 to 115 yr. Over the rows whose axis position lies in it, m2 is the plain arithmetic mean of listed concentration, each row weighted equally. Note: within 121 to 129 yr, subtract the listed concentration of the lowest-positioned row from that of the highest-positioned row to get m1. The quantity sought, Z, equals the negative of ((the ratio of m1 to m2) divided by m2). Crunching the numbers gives -0.2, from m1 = 0.34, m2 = 1.36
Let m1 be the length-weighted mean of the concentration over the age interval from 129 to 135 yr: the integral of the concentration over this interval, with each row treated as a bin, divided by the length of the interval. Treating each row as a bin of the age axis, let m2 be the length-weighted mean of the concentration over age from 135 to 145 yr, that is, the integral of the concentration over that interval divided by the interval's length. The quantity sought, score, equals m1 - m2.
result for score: -0.4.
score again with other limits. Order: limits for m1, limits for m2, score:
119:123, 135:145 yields -1.1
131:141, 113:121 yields 1.0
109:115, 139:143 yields -0.8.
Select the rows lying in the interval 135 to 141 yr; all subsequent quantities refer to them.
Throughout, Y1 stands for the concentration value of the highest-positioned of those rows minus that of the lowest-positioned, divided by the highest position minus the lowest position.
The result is 0.05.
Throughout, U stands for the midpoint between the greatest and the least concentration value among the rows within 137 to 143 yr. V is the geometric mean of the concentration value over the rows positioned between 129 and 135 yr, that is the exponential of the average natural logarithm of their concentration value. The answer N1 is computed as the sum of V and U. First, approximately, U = 2.03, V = 1.6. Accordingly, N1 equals 3.6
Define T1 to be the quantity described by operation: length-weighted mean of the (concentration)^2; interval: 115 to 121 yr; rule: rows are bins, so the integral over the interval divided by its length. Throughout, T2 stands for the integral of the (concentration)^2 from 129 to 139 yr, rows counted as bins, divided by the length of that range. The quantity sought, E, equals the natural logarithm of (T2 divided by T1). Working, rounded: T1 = 0.7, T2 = 3.1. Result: 1.5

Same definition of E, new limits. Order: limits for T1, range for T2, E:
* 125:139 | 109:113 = -0.3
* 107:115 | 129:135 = 0.3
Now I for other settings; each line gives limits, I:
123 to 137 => -1.5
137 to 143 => -2.0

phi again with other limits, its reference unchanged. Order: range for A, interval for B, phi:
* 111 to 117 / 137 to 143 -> -1.1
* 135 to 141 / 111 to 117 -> 1.1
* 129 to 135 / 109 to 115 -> 0.3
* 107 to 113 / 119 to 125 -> 0.5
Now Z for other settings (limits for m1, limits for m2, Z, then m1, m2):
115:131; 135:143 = -0.2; 0.64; 1.99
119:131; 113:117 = -0.8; 0.56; 0.86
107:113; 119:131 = 0.3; -0.47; 1.17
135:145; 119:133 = -0.3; 0.42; 1.23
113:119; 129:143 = 0.0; -0.12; 1.83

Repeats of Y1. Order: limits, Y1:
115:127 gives 0.05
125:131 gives 0.03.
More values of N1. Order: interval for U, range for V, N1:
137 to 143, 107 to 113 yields 3.5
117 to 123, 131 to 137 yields 2.7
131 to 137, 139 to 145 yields 3.8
